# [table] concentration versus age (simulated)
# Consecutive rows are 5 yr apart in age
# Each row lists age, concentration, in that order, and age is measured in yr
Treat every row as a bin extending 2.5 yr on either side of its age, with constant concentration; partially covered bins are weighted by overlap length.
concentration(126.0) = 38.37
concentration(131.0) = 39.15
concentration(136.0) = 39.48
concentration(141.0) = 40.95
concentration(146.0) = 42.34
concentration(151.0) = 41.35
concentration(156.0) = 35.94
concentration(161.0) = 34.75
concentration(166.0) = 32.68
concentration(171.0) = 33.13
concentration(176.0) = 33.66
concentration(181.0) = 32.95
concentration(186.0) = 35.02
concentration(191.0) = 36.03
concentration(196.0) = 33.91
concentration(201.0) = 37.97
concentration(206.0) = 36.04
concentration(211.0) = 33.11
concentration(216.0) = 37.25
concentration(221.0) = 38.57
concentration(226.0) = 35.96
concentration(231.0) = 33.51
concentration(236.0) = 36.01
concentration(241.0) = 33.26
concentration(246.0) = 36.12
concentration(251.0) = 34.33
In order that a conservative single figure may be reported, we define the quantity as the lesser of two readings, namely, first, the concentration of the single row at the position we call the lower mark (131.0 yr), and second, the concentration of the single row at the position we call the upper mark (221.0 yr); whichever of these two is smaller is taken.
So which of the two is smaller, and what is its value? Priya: 38.6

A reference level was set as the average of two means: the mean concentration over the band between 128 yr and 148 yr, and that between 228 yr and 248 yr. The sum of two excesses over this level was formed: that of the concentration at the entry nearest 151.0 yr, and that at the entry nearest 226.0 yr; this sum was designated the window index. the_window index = 2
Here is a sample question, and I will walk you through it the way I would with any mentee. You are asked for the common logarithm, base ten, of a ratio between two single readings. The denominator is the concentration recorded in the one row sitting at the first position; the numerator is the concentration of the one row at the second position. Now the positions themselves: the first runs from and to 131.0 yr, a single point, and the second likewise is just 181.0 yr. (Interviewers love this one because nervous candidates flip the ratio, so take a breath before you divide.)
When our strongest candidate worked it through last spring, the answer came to -0.07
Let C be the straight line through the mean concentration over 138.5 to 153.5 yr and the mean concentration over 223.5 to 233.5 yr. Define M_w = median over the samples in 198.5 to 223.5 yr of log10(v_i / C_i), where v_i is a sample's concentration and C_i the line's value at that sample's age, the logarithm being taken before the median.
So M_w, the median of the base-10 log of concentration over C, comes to 0.01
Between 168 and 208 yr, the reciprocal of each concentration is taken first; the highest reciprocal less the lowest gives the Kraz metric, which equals 0.0040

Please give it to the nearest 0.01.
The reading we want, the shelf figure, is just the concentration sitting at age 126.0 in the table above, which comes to 38.37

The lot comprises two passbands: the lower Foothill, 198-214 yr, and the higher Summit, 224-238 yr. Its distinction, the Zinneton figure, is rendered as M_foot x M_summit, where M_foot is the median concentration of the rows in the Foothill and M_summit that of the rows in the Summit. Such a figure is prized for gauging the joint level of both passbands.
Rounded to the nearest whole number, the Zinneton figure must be 1296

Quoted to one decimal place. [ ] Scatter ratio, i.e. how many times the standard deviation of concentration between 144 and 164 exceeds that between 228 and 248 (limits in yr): 2.5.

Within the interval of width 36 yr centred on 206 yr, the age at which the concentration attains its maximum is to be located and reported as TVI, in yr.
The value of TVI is 221.0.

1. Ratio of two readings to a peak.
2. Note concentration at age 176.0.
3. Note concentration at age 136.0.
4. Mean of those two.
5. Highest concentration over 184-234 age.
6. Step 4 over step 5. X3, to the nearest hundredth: 0.95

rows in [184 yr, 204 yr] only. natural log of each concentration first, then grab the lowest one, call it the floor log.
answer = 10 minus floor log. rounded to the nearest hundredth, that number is 6.48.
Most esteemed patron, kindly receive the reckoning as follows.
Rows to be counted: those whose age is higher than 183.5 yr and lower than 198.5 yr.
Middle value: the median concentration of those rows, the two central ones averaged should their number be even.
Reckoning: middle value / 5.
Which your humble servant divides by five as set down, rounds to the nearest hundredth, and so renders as 7.00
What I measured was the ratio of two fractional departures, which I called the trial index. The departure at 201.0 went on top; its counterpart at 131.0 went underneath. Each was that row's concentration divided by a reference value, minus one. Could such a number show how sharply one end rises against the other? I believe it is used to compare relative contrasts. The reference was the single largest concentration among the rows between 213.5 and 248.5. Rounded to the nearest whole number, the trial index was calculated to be -1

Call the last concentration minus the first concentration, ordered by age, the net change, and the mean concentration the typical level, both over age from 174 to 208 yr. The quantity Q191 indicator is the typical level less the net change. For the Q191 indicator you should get 32.7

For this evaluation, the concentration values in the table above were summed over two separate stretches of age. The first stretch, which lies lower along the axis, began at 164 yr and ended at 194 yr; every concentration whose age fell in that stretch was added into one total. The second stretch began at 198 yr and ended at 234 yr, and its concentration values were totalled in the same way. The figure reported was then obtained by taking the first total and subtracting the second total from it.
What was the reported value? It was -49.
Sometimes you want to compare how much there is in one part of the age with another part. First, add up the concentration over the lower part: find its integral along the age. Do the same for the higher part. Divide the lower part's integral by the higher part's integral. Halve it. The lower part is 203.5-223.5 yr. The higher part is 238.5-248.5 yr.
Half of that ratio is 1.0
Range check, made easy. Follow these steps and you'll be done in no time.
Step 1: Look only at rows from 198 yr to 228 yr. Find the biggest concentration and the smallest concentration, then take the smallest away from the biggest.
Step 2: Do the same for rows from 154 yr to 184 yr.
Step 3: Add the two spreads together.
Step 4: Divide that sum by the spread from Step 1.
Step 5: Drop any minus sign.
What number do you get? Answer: 1.6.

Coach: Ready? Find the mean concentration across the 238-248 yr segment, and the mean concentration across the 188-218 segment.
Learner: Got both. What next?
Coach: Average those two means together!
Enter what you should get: 35.2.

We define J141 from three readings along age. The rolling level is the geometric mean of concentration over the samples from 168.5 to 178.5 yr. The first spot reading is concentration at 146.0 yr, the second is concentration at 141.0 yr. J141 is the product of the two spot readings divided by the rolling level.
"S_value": 51.9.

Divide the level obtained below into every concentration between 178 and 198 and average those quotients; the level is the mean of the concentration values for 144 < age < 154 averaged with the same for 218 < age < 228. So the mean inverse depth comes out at 1.15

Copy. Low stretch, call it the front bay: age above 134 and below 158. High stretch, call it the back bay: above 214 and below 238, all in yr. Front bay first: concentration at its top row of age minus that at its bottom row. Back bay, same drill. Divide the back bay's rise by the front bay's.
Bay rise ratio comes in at 0.35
